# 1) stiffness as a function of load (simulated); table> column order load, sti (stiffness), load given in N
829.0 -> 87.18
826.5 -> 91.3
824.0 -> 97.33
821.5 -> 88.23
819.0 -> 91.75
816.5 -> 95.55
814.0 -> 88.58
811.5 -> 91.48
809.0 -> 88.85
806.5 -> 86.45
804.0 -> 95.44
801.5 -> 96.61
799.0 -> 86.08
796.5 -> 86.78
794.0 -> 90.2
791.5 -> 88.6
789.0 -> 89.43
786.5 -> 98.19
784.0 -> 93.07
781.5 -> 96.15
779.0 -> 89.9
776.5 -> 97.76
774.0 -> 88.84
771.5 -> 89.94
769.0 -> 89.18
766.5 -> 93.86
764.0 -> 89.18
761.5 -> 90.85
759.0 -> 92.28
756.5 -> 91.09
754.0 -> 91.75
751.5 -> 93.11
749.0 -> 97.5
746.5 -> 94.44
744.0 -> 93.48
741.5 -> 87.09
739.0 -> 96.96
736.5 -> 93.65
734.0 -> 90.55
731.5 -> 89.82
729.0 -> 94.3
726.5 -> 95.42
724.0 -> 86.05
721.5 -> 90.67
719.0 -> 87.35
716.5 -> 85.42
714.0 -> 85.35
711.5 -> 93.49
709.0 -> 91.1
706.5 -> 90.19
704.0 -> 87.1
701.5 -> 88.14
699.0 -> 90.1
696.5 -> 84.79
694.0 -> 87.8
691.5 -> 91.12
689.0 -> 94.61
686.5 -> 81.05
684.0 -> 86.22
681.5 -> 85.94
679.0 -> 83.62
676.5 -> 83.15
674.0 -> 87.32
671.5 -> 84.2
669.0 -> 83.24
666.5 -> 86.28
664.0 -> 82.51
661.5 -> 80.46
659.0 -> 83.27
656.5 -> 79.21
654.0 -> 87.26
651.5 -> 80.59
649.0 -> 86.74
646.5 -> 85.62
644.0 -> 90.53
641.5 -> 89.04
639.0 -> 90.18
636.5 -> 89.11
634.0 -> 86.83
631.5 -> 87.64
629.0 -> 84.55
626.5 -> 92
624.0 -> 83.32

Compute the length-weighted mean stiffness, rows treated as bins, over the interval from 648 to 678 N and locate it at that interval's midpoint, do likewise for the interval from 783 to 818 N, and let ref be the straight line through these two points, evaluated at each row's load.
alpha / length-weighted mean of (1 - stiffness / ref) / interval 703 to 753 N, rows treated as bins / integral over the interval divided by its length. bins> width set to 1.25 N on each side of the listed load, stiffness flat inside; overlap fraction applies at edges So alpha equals -0.046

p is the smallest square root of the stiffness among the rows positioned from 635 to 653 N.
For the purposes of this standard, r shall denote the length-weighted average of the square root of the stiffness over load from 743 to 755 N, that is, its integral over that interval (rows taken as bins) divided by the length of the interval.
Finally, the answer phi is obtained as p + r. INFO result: 18.7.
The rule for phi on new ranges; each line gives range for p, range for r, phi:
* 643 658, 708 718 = 18.3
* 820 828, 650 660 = 18.5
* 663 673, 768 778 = 18.6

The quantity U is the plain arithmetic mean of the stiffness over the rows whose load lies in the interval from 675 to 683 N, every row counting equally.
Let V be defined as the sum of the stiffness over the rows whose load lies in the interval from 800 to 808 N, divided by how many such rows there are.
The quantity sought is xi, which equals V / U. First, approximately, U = 84.2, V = 92.8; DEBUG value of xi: 1.10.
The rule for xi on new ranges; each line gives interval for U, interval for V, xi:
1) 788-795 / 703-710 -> 1.00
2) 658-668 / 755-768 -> 1.10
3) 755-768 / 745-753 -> 1.04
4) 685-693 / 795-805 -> 1.03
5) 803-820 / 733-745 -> 1.01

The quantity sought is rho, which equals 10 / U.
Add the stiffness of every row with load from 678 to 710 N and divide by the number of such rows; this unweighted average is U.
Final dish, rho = 0.114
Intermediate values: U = 87.8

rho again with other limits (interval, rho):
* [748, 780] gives 0.109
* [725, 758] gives 0.108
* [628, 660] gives 0.116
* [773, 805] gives 0.109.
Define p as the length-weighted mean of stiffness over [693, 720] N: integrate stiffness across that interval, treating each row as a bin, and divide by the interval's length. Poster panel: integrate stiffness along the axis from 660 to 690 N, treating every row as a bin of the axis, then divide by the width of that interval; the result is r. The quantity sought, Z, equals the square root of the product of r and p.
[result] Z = 86.5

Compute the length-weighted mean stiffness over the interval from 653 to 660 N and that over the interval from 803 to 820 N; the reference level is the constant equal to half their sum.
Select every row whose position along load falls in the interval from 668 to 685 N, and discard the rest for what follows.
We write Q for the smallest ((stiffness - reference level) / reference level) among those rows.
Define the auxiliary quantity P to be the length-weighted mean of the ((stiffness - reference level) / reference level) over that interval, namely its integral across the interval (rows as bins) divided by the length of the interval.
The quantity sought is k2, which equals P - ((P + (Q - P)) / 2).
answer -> 0.00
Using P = -0.03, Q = -0.05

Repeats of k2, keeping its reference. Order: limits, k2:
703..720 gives 0.03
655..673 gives 0.00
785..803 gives 0.05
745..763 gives 0.05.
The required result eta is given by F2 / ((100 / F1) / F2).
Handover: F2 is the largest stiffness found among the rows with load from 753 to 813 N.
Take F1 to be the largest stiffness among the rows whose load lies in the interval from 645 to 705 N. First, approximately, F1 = 94.61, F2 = 98.19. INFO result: 9122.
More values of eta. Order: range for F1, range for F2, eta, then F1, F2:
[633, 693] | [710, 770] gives 8994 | 94.61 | 97.5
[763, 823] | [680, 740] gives 9231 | 98.19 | 96.96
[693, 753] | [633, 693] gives 8727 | 97.5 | 94.61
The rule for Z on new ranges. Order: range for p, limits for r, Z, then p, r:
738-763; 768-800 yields 92.0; 92.8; 91.1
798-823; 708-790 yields 91.4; 91.0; 91.7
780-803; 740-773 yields 91.8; 91.7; 91.8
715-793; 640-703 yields 88.7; 91.8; 85.7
